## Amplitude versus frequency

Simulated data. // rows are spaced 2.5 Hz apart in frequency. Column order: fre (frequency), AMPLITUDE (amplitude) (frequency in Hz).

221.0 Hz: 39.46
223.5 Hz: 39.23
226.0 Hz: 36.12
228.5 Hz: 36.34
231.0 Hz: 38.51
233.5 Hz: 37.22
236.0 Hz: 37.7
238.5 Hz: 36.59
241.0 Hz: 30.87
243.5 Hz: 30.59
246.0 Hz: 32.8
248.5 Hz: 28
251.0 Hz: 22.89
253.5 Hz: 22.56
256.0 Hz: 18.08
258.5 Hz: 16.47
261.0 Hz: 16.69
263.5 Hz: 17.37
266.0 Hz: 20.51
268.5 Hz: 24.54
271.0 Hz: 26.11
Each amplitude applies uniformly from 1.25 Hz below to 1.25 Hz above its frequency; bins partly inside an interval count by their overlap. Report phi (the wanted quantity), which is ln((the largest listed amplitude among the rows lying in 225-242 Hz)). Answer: 3.65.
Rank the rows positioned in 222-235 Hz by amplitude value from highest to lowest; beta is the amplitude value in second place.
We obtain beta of 38.51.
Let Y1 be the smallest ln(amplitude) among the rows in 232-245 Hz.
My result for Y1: 3.4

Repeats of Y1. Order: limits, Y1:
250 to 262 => 2.8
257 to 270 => 2.8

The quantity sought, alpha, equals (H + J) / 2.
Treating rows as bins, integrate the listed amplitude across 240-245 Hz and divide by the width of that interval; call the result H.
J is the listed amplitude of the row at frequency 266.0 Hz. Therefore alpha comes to 26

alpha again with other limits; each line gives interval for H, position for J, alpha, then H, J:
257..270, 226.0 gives 28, 19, 36.12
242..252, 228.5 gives 33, 29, 36.34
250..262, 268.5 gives 22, 19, 24.54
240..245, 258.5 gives 24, 31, 16.47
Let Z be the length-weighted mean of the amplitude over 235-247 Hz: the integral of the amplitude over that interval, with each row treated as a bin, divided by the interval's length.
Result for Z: 34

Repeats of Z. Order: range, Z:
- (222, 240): 37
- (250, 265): 19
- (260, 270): 20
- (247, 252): 26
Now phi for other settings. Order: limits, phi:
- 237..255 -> 3.60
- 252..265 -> 3.12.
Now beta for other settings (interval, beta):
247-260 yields 22.89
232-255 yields 37.22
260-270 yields 20.51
